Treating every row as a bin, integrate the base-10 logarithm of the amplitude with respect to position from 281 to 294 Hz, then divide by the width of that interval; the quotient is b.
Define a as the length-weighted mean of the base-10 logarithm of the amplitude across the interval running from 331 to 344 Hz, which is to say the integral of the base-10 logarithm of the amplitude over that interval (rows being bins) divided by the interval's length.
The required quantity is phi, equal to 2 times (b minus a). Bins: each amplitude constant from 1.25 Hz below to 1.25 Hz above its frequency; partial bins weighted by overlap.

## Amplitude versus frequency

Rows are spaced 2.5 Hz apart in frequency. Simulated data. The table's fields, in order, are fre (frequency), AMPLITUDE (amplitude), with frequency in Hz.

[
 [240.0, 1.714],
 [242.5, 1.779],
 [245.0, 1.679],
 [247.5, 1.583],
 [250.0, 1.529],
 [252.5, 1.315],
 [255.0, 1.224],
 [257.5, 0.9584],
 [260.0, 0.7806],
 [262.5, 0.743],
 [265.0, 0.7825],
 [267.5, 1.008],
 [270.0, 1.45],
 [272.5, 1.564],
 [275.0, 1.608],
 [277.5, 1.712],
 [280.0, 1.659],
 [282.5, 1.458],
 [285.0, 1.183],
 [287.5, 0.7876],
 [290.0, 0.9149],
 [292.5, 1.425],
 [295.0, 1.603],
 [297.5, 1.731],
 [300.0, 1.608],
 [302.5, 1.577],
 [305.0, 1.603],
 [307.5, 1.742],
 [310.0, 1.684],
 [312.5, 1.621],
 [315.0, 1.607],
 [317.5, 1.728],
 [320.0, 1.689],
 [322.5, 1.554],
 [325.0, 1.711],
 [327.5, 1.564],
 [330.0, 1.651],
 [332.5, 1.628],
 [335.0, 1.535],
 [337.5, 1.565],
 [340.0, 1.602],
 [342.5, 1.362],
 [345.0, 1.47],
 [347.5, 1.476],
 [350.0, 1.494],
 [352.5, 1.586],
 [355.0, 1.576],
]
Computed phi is -0.26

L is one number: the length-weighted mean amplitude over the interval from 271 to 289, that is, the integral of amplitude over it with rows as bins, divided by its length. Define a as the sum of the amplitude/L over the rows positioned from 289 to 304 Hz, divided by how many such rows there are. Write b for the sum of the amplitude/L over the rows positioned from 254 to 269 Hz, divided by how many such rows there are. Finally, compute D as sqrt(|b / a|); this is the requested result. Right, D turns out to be 0.79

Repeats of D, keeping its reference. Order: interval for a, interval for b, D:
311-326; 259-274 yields 0.80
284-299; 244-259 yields 1.04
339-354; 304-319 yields 1.05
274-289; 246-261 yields 0.94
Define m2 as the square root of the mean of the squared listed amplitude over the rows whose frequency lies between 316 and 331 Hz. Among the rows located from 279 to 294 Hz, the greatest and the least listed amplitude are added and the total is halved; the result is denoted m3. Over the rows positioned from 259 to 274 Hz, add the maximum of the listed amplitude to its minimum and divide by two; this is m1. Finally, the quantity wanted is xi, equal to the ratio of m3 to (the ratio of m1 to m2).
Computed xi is 1.75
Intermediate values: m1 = 1.15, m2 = 1.65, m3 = 1.22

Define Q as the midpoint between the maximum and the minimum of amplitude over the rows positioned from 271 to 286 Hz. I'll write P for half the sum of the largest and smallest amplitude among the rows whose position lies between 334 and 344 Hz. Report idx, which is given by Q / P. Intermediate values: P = 1.48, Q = 1.4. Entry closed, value 0.98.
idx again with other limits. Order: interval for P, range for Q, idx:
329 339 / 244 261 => 0.77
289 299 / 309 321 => 1.26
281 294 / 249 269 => 1.01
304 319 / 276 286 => 0.87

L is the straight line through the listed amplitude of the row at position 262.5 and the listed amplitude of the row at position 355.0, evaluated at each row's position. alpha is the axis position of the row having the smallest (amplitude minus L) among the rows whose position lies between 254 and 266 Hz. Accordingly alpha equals 262.5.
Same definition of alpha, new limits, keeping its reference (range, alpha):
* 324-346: 342.5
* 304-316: 315.0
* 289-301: 290.0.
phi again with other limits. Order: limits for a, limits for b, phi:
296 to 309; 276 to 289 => -0.20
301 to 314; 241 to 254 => -0.04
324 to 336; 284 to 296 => -0.31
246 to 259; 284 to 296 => -0.12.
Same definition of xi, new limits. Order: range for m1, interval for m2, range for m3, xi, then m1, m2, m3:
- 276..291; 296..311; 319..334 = 2.17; 1.25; 1.66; 1.63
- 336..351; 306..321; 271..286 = 1.64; 1.48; 1.68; 1.45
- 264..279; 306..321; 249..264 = 1.53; 1.25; 1.68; 1.14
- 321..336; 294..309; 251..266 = 1.04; 1.62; 1.65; 1.03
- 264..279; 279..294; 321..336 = 1.66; 1.25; 1.28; 1.62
